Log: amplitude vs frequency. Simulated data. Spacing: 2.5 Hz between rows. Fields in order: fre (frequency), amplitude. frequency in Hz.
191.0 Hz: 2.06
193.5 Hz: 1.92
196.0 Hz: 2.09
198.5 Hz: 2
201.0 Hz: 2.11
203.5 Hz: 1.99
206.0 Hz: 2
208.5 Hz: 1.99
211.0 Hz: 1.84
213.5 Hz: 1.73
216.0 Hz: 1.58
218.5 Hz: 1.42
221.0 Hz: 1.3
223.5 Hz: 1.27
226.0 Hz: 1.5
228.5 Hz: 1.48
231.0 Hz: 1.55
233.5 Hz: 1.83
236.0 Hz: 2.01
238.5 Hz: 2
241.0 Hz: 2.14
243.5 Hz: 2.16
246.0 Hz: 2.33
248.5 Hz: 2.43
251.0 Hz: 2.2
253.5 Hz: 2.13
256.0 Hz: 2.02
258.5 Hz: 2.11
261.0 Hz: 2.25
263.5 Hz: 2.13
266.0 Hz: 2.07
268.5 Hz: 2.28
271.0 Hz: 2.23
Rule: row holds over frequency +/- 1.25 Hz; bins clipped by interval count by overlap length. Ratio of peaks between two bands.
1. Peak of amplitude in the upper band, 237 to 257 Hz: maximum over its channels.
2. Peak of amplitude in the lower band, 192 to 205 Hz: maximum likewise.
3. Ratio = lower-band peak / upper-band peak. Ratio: 0.87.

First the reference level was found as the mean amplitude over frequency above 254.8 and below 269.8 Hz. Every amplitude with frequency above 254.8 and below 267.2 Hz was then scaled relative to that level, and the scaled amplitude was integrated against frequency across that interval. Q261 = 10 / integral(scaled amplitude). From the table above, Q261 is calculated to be 0.8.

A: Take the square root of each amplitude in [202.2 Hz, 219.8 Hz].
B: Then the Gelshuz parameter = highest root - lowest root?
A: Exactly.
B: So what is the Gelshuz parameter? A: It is 0.22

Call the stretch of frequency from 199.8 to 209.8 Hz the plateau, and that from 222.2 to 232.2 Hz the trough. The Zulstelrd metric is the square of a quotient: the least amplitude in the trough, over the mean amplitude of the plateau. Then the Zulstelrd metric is 0.4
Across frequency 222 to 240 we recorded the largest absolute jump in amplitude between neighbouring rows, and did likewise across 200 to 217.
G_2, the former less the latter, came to 0.13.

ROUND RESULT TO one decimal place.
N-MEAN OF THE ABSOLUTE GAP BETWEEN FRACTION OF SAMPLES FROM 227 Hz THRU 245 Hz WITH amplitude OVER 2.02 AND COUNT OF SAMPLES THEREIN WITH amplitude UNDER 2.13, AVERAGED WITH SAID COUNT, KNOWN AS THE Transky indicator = 4.9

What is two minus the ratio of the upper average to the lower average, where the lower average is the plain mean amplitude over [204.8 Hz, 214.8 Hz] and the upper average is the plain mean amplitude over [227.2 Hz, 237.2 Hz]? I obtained 1.09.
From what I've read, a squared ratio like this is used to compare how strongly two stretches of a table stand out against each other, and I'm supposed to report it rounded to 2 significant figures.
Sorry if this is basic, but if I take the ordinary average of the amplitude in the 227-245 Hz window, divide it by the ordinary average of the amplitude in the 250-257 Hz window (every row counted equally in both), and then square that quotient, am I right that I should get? 0.79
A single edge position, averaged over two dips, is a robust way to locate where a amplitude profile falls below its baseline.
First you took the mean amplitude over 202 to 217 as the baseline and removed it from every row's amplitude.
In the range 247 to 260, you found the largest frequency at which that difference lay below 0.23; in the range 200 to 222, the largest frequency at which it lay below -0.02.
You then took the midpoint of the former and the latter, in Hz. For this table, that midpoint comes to 238.5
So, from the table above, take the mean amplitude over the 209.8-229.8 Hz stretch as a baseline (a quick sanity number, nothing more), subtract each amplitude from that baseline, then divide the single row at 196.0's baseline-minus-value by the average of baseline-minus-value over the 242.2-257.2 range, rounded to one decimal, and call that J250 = 0.8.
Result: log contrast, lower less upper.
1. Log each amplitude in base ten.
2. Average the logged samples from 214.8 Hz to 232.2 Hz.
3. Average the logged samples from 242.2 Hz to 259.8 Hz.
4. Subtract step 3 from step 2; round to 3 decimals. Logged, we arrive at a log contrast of -0.183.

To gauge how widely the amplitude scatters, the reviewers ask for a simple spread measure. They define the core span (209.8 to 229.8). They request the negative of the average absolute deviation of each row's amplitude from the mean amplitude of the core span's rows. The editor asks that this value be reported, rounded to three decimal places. -0.151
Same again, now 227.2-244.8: -0.224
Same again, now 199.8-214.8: -0.106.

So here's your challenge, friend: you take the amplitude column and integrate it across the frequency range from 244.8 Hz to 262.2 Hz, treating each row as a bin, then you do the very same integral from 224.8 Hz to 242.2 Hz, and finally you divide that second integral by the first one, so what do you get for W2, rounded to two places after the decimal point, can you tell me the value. 0.81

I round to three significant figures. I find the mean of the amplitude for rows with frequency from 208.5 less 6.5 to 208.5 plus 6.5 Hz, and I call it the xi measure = 1.91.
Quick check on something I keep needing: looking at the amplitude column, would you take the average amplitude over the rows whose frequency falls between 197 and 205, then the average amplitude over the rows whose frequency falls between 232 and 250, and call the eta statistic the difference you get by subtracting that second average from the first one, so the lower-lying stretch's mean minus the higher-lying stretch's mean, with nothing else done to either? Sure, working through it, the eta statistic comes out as -0.1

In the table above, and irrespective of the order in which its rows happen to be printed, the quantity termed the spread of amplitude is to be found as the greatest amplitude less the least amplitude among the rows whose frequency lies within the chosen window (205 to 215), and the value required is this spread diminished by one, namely -0.73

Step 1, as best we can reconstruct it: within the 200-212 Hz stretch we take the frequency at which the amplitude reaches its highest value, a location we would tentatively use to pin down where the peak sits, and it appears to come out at 201.0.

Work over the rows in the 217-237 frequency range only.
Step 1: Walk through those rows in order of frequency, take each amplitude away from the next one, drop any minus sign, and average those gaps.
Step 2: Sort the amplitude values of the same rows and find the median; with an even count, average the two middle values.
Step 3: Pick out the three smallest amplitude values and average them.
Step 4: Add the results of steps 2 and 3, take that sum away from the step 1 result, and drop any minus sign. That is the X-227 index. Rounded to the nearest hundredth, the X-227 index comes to 2.69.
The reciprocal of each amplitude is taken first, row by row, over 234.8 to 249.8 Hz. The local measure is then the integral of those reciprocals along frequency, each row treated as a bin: 6.9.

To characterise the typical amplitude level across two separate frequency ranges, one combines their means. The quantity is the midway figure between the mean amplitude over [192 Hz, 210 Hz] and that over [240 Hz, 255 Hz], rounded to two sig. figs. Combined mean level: 2.1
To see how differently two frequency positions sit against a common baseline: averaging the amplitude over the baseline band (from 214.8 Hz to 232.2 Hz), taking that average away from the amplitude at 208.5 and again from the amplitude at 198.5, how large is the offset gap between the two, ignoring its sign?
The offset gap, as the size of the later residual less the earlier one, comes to 0.0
